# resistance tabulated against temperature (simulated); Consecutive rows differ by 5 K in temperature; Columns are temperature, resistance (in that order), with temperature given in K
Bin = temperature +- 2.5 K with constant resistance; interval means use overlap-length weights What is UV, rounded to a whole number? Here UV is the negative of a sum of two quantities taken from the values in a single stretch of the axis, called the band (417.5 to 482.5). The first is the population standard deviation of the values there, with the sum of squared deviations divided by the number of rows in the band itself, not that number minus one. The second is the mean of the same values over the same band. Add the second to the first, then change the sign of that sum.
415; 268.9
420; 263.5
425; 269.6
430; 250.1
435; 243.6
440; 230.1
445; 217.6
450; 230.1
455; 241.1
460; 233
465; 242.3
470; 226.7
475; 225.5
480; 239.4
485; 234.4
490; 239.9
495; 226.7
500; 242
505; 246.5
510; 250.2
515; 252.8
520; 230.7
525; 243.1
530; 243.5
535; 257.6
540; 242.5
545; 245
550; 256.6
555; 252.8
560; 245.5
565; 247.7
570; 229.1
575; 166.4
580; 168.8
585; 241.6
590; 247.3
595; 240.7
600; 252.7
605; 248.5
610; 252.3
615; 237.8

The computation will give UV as -254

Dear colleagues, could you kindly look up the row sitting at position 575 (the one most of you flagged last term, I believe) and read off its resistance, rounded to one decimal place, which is 166.4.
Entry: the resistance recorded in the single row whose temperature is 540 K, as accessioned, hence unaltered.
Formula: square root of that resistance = 15.6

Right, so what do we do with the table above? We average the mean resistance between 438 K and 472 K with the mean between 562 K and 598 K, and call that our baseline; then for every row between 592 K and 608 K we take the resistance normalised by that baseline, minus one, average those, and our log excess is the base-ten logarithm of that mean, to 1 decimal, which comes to -1.0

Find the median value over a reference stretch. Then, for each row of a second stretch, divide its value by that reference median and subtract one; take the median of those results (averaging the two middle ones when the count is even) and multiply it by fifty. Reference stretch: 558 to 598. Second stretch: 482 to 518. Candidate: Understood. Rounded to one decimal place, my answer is 0.2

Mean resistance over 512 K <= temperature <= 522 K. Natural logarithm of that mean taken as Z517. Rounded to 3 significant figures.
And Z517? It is 5.49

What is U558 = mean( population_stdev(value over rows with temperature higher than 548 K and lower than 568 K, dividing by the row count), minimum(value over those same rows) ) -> 125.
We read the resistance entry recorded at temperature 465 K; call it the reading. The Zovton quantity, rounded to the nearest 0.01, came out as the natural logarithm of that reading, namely 5.49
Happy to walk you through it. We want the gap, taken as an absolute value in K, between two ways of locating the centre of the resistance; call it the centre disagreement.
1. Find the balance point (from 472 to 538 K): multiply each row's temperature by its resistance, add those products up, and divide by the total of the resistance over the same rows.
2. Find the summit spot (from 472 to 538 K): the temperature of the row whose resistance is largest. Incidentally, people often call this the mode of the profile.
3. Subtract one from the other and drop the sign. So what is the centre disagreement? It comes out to 29.6 K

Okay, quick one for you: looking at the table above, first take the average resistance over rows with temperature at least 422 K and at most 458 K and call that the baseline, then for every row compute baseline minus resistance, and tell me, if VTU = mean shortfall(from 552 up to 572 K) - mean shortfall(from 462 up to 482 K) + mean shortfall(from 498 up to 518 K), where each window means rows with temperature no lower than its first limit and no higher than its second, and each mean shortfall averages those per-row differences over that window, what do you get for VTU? -18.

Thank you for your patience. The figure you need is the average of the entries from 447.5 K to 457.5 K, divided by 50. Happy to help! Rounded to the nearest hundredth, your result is 4.71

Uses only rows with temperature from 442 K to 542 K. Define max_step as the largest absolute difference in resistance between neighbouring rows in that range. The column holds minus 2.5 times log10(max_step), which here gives -3.4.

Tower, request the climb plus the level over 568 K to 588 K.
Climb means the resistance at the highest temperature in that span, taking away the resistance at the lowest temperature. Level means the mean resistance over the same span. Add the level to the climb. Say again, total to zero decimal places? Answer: 214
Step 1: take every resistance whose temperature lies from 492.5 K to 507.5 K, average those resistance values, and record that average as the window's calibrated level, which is 238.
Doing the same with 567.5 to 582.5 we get 188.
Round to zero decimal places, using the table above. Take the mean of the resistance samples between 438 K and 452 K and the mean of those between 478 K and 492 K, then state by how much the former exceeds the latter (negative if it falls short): -12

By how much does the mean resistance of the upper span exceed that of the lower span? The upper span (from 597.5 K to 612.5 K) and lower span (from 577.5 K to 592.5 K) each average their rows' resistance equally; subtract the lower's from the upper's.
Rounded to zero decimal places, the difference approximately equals 32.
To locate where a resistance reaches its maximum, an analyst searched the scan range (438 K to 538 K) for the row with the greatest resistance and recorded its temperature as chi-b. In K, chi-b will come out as 535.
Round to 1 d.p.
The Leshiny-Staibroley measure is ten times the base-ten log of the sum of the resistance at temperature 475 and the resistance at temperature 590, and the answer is 26.7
